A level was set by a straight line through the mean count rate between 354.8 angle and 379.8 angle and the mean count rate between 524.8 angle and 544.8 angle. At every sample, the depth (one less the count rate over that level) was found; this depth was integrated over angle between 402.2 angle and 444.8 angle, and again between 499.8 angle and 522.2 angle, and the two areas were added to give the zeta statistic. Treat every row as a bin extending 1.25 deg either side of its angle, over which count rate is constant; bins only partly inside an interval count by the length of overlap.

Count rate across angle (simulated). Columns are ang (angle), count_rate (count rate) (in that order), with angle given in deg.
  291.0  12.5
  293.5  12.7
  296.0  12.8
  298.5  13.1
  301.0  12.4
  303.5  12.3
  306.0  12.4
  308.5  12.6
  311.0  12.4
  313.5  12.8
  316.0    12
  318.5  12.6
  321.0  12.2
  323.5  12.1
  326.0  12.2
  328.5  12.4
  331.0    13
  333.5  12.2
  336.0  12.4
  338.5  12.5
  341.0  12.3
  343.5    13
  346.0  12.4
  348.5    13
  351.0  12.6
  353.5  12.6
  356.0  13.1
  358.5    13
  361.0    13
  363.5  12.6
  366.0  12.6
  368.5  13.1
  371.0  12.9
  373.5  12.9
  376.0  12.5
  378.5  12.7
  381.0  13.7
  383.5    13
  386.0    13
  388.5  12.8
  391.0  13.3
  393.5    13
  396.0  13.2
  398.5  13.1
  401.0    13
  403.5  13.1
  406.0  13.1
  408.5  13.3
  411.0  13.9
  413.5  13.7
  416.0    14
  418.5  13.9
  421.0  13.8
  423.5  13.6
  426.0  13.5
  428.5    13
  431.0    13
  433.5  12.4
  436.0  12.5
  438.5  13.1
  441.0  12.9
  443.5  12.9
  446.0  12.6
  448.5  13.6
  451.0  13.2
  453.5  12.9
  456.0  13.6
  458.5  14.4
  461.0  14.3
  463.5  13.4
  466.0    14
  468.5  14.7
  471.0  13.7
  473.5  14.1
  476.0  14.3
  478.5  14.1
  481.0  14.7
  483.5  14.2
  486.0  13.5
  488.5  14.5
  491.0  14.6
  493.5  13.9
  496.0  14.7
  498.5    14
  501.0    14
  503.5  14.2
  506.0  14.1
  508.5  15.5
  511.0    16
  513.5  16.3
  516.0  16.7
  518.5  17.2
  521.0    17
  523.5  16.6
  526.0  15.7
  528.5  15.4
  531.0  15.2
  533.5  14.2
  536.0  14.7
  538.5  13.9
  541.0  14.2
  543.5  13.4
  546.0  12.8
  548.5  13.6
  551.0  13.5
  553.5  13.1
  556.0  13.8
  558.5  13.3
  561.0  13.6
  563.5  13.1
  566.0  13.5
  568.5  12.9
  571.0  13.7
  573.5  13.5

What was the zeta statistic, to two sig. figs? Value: -1.6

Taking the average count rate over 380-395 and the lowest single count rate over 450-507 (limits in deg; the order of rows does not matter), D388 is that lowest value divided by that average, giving 0.98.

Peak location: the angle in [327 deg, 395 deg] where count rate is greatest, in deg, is 381.0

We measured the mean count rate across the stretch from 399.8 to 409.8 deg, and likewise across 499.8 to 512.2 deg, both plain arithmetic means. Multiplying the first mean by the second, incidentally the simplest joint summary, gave 194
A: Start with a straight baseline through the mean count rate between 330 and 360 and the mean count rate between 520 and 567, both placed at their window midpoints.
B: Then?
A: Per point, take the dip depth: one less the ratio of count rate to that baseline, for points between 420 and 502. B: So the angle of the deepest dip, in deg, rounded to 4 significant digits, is 433.5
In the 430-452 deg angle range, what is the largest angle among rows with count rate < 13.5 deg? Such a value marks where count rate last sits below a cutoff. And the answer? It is 451.0 deg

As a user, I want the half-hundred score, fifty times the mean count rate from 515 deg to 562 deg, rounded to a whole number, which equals 731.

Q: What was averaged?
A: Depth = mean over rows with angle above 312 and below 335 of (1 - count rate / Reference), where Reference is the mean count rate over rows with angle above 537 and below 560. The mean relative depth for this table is 0.08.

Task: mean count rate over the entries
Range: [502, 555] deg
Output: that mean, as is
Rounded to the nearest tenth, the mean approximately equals 14.9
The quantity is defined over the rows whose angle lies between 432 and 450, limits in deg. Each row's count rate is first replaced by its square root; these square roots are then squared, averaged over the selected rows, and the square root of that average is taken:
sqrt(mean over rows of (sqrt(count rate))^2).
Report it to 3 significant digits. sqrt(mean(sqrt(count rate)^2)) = 3.59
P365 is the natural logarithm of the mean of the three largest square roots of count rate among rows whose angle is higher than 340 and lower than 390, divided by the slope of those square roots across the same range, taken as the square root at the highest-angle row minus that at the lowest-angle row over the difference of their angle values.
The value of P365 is 7.8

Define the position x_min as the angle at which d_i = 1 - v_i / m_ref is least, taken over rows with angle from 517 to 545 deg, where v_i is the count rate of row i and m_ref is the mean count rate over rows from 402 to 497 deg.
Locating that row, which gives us 518.5 deg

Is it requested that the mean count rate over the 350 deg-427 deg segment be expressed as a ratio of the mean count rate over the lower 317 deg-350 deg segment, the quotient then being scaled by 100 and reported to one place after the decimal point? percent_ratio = 105.3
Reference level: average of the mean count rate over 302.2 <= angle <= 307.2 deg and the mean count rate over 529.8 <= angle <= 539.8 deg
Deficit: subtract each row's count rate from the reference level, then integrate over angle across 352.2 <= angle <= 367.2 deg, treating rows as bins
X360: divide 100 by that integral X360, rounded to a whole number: 11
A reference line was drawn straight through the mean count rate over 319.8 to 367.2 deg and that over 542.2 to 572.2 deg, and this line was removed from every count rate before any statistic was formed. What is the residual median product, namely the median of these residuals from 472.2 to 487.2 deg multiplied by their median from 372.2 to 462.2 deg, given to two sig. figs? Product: 0.30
